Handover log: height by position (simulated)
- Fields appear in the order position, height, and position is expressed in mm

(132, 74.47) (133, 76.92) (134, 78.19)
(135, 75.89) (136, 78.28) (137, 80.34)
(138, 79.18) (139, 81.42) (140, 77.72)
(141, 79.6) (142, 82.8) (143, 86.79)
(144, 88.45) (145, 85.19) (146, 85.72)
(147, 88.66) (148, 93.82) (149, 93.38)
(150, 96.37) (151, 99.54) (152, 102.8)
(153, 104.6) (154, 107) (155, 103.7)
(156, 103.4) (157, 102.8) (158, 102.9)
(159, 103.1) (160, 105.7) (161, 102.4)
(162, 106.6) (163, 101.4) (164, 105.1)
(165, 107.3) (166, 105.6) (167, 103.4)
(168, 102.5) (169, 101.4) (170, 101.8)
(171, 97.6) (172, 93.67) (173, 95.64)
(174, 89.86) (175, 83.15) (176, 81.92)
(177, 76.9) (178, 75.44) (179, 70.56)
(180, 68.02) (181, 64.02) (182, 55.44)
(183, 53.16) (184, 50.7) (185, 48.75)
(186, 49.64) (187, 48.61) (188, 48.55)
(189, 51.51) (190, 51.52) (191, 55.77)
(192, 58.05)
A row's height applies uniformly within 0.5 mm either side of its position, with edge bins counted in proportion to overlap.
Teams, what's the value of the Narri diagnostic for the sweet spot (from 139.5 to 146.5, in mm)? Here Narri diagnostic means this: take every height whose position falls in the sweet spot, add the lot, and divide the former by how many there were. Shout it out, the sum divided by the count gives 84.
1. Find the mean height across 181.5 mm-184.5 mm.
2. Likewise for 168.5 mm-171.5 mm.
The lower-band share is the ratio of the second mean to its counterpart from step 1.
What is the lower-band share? 1.9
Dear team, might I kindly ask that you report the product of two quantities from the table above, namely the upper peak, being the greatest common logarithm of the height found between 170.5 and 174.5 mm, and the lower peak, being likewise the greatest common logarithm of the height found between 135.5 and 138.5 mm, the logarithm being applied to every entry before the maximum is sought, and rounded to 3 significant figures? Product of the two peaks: 3.79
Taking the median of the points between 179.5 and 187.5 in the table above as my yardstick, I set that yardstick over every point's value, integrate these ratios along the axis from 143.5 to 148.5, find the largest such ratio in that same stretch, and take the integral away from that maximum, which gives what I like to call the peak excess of -2.33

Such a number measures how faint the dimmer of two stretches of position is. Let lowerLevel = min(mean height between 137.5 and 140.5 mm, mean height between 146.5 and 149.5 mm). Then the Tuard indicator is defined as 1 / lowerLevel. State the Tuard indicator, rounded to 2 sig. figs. 0.013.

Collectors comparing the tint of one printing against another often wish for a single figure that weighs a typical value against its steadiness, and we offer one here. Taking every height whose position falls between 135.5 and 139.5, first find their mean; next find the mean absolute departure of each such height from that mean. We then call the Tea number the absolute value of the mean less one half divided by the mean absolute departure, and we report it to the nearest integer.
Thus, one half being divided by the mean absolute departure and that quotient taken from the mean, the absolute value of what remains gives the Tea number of 79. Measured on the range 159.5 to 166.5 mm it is 105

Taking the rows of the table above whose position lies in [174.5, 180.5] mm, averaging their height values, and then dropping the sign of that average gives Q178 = 76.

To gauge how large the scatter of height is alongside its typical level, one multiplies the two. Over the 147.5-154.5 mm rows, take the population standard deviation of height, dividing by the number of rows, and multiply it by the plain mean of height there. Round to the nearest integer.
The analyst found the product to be 495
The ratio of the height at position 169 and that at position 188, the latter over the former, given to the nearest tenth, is 0.5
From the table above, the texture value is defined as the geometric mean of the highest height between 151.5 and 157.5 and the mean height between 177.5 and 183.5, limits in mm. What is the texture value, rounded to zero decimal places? 83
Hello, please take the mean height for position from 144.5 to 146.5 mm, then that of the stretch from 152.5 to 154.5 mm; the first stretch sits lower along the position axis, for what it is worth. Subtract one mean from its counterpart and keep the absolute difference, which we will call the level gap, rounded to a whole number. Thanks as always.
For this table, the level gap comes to 20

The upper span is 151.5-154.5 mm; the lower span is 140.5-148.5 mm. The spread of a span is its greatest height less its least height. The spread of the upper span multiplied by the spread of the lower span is 60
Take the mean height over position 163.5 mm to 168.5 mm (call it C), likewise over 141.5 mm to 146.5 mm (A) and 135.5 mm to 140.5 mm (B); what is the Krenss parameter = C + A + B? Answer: 270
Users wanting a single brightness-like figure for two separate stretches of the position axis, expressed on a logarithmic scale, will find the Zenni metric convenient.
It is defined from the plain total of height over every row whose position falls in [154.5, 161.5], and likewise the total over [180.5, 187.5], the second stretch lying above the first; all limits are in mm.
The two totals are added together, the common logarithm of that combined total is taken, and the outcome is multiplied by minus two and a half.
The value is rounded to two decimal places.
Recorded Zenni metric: -7.60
